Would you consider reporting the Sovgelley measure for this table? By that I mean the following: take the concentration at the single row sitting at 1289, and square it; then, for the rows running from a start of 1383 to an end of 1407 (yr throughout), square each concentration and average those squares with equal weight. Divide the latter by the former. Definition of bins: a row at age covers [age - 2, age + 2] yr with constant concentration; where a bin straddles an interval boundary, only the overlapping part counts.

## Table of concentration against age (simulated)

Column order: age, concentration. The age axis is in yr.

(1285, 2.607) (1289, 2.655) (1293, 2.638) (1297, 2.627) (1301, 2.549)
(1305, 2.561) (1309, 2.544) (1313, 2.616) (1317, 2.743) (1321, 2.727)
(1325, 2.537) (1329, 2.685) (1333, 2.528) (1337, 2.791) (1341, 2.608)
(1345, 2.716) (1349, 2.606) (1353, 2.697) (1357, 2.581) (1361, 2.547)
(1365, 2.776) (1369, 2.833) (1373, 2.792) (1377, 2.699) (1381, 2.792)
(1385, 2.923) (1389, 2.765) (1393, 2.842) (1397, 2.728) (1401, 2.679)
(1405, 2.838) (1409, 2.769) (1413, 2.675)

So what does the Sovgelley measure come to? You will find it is 1.11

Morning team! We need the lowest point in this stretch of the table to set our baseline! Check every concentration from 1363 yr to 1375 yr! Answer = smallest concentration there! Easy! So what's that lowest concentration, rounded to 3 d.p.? 2.776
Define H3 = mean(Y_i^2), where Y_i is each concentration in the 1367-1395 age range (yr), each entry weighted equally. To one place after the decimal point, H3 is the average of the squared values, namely 7.9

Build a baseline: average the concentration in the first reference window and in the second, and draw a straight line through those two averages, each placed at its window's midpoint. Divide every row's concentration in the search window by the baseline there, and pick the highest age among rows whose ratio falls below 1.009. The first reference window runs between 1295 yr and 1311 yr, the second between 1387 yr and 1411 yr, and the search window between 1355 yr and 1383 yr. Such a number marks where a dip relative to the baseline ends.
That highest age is 1377 yr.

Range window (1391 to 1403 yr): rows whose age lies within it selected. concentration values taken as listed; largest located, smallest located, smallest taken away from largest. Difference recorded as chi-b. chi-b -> 0.16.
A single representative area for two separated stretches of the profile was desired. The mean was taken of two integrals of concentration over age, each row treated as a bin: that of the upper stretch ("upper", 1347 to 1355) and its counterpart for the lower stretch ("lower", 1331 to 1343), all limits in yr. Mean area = 26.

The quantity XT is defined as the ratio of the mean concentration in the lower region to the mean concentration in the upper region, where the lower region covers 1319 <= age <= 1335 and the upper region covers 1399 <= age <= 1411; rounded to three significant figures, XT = 0.948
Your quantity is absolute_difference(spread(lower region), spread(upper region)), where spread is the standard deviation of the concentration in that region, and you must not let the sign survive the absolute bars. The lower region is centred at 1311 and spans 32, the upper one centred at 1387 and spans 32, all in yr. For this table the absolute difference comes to 0.003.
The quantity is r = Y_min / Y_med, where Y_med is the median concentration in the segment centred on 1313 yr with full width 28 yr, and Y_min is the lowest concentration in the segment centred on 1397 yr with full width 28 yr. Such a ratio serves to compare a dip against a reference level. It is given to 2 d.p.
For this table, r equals 1.05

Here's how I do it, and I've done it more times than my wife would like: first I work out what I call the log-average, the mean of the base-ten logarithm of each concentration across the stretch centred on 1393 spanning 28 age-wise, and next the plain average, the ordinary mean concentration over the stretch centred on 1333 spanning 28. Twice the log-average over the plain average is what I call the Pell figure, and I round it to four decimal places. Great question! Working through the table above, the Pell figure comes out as 0.3360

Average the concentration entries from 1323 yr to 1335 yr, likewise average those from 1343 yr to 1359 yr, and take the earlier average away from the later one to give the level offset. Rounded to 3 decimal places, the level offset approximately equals 0.067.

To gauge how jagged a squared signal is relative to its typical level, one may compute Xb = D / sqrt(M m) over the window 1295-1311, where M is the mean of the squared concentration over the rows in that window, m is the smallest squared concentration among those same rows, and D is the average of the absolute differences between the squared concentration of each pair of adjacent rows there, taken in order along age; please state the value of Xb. 0.028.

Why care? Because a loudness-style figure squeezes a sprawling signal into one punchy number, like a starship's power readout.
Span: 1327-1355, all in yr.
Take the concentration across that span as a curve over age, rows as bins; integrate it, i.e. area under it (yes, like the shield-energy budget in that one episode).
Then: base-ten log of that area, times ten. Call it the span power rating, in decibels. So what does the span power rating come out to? 18.7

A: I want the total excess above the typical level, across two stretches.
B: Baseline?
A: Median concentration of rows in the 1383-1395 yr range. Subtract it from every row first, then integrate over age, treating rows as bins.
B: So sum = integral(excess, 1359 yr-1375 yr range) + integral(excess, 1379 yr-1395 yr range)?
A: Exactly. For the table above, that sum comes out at -1.9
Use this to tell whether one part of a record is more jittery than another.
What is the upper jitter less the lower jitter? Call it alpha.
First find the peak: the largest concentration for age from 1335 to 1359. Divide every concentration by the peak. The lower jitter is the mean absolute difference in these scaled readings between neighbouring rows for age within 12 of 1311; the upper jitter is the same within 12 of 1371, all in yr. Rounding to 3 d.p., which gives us 0.019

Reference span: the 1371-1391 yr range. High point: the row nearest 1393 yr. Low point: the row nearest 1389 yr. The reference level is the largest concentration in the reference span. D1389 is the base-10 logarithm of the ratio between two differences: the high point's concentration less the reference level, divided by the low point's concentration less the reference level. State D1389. -0.29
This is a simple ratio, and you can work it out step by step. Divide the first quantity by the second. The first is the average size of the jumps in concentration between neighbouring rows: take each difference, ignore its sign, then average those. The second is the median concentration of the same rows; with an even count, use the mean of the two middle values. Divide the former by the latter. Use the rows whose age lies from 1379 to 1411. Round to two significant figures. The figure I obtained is 0.039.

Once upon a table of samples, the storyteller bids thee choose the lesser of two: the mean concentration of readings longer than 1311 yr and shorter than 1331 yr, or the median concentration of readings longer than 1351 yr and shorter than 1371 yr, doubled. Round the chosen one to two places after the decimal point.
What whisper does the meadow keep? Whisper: 2.66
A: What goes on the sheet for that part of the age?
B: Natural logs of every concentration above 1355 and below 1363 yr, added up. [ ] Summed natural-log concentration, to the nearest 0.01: 1.88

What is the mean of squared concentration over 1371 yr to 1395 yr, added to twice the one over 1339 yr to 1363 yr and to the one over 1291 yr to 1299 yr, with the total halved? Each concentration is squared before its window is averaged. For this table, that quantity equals 14.3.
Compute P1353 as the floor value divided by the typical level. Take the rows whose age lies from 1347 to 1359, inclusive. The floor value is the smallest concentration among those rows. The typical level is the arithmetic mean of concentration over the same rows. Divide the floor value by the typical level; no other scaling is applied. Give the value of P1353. 0.982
